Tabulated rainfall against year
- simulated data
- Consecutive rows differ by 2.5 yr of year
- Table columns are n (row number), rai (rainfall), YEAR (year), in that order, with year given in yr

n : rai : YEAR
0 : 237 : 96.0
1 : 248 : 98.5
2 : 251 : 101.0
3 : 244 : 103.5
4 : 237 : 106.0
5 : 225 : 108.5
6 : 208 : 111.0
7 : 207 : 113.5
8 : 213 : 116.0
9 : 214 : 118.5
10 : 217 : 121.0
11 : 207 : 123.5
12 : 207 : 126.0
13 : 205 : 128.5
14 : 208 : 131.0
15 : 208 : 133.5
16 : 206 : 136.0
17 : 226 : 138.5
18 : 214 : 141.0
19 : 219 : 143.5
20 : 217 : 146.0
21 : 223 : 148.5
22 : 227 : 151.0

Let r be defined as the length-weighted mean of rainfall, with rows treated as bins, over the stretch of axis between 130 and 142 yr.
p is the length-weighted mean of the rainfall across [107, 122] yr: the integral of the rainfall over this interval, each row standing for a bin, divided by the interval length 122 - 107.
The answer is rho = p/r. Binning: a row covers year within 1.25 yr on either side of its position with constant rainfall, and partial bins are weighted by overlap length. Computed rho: 1.01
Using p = 214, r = 212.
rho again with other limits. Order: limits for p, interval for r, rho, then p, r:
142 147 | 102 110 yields 0.93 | 218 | 235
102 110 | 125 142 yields 1.12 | 235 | 211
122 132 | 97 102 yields 0.83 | 207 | 249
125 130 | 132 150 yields 0.95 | 206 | 216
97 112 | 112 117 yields 1.13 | 236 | 210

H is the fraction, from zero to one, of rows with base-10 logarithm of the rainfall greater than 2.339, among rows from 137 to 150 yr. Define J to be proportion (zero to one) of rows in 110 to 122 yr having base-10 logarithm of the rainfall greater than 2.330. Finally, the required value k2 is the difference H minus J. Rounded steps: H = 0.6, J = 0.4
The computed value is 0.2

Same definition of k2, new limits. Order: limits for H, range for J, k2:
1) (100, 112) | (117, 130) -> 0.4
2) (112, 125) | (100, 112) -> -0.8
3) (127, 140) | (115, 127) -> -0.2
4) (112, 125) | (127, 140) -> -0.2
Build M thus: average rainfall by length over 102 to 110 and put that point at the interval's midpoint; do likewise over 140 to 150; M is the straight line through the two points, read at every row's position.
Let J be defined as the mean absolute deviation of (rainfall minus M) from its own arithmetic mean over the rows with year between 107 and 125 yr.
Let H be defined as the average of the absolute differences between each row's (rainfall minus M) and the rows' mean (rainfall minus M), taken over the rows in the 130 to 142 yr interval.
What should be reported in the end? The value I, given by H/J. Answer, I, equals 1.5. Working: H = 7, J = 4.9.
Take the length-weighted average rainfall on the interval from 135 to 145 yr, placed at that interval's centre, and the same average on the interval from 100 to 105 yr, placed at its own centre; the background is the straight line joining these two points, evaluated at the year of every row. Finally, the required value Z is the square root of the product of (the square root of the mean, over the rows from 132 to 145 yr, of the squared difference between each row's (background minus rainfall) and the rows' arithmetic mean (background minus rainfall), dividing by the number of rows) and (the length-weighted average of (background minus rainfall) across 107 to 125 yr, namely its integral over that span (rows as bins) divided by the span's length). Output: 14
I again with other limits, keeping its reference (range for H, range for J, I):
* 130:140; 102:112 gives 0.7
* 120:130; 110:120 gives 0.8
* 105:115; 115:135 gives 4.5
